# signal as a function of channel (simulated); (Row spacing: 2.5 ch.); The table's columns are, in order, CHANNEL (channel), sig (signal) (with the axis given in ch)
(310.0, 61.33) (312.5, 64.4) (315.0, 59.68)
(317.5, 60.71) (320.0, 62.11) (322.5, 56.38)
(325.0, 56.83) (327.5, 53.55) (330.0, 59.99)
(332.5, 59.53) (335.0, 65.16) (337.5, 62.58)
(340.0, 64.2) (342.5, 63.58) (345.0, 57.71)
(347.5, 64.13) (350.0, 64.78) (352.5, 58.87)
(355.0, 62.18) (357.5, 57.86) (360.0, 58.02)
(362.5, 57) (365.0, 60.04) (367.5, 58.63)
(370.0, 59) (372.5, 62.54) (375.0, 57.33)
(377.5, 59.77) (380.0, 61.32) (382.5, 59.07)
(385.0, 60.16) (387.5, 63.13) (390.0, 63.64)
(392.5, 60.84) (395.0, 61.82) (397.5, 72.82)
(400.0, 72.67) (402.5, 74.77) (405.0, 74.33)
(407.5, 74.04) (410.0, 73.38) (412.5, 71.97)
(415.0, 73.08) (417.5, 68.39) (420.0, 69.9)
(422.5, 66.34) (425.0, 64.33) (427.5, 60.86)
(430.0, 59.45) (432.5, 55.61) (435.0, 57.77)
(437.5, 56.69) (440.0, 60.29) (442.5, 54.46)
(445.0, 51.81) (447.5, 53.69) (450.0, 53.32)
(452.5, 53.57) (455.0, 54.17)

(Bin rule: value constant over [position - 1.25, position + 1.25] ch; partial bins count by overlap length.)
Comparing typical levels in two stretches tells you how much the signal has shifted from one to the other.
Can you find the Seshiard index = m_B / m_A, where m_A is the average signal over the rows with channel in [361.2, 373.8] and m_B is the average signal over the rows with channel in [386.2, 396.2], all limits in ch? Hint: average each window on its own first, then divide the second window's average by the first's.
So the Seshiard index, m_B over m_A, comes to 1.049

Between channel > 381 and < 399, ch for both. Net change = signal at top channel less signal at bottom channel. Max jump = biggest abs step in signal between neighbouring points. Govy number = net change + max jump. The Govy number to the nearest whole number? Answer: 25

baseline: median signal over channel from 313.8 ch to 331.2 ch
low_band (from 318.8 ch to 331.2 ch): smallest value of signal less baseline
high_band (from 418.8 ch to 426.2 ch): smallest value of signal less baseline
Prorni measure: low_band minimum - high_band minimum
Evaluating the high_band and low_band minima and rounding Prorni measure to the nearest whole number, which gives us -11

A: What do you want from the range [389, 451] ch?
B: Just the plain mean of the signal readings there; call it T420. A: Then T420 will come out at 64.3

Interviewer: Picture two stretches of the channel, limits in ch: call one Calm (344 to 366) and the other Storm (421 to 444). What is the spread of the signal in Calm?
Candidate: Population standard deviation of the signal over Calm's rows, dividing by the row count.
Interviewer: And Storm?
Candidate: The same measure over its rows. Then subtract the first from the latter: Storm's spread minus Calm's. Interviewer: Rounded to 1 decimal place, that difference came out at 1.0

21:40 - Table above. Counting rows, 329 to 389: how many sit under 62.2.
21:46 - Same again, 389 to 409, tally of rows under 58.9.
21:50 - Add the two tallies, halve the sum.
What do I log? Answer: 8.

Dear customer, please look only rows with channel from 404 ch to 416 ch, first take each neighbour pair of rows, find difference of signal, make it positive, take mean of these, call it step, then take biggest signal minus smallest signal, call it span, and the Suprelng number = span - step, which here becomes 1.5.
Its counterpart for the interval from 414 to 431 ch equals 10.9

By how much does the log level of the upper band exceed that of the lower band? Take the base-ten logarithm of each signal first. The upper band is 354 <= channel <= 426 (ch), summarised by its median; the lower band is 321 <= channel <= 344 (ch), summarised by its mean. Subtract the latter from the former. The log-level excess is 0.017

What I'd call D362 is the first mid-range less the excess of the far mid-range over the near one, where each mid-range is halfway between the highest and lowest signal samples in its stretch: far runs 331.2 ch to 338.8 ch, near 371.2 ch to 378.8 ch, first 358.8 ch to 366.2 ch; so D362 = 56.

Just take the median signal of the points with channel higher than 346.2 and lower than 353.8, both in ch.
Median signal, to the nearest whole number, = 64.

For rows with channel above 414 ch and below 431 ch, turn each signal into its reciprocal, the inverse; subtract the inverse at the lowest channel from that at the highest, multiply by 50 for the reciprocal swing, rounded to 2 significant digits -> 0.16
